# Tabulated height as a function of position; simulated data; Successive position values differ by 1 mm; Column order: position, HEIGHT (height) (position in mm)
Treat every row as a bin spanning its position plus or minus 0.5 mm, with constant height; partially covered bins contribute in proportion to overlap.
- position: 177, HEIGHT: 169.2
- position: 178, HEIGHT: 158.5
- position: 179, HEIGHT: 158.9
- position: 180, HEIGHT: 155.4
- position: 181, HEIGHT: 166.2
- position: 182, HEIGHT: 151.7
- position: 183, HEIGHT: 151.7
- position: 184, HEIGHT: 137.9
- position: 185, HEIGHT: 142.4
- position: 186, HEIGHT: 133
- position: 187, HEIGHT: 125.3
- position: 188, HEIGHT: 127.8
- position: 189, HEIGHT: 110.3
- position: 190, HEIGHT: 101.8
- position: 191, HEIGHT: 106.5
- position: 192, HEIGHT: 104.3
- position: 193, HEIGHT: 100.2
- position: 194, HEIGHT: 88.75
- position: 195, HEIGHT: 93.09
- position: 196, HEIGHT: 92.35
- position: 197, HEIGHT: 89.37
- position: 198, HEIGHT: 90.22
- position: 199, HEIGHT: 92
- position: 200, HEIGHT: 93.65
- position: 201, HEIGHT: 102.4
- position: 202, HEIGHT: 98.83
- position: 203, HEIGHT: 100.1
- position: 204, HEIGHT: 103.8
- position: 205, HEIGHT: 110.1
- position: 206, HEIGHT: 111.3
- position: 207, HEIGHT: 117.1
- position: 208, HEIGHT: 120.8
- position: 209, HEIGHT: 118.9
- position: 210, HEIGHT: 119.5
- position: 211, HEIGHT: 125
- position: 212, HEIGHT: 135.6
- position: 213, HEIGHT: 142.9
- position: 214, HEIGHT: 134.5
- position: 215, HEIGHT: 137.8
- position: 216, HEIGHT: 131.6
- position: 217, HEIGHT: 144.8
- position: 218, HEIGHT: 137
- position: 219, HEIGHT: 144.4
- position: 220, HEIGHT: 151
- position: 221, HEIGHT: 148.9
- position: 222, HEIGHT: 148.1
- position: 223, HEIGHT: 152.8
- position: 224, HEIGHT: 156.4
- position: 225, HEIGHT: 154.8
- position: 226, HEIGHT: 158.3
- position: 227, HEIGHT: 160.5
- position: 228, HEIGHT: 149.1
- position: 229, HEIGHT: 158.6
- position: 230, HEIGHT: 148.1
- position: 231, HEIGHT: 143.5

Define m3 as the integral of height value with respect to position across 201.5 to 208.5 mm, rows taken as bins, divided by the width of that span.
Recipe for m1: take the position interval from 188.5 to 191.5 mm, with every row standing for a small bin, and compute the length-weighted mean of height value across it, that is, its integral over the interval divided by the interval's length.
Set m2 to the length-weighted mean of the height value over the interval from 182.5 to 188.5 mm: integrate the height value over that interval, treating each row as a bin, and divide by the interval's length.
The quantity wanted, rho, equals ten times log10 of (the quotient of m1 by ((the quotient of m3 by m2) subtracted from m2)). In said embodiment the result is -1.1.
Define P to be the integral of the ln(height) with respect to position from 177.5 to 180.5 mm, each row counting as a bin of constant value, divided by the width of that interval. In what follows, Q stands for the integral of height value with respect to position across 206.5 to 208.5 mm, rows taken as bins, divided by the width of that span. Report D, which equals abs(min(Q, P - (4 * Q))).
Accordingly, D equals 471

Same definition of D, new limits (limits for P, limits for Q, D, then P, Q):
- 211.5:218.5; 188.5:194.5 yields 403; 4.92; 102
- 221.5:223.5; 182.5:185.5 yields 571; 5.01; 144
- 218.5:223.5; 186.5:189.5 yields 480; 5.00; 121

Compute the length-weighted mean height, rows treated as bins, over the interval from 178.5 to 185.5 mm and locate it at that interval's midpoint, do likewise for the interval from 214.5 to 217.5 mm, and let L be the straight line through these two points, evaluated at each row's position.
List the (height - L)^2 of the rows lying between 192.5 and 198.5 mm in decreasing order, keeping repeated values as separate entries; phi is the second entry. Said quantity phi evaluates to 3192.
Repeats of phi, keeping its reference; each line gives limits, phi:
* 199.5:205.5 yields 2024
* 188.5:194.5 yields 2238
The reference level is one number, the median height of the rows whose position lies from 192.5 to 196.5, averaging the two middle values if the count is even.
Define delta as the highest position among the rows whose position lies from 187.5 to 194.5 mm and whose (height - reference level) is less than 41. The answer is 194 mm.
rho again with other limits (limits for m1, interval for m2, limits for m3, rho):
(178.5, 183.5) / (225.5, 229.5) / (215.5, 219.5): 0.0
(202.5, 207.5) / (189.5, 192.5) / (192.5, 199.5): 0.2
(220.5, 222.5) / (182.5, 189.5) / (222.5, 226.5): 0.5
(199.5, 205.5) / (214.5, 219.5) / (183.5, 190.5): -1.3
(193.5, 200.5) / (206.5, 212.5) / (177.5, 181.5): -1.2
